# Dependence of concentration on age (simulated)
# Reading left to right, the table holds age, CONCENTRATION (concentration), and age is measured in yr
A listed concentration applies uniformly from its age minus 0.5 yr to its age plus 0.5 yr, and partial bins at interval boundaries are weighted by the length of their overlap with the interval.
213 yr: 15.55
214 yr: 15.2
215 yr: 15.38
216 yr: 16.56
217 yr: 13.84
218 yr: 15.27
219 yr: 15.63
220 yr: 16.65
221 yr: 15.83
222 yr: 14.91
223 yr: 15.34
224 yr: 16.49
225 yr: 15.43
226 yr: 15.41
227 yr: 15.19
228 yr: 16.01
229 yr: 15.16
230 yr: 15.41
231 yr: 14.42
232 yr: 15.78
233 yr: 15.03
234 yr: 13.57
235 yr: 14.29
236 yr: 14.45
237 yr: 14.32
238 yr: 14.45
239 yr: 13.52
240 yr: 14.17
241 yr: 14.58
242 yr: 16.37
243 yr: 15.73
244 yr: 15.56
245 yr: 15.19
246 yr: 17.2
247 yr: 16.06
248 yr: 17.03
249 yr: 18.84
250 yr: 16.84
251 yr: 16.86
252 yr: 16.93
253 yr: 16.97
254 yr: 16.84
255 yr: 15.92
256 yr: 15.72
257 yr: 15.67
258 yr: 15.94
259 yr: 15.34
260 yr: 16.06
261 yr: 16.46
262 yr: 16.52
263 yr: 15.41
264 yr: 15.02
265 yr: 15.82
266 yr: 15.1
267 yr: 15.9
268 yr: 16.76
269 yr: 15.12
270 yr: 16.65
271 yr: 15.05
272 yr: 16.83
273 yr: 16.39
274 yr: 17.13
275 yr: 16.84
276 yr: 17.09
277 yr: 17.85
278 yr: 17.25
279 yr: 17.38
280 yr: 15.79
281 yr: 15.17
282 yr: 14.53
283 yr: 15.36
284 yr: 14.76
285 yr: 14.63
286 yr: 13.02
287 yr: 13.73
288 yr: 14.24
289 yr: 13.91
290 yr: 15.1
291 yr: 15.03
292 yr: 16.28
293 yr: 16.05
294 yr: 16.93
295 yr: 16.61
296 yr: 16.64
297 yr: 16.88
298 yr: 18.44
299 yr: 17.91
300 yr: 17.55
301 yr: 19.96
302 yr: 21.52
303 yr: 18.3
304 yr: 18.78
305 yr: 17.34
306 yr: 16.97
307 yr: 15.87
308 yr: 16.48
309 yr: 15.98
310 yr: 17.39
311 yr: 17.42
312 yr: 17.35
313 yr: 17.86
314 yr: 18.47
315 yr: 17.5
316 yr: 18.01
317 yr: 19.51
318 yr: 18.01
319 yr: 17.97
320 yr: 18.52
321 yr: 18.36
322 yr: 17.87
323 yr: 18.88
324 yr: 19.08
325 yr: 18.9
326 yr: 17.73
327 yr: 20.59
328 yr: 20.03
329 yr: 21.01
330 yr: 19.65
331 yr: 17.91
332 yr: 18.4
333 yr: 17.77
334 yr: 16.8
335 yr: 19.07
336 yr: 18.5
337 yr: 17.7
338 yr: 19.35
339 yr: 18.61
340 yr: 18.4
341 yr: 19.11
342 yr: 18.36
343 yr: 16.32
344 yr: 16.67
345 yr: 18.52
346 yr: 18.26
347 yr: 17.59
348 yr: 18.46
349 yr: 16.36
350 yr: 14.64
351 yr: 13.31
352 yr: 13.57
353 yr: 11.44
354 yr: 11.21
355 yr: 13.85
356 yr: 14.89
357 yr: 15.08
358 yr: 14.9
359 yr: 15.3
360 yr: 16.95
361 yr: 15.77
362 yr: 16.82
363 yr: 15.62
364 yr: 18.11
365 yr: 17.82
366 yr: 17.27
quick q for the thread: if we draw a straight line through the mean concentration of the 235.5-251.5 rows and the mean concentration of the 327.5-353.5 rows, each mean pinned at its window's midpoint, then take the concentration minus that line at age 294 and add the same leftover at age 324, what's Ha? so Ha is 2.1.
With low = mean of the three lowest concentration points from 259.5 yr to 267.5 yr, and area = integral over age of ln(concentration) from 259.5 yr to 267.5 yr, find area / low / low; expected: 0.096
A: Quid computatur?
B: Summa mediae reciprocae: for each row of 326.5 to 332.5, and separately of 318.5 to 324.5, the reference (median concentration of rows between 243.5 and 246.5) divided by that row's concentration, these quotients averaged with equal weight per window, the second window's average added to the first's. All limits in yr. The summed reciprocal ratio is 1.64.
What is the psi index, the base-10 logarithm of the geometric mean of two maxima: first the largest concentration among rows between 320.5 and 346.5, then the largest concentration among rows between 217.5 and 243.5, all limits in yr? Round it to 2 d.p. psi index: 1.27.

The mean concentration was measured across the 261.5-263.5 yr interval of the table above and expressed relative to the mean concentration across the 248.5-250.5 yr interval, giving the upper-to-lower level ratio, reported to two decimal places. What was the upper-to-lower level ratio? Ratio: 0.89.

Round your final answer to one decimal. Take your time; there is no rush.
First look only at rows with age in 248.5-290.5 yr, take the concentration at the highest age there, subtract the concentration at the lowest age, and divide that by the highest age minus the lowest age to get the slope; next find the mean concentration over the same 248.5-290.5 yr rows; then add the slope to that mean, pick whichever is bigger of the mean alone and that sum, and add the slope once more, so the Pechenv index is 15.8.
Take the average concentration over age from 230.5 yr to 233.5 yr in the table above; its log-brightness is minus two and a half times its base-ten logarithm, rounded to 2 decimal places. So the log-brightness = -2.95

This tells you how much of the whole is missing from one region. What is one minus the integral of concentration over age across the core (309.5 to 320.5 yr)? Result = -197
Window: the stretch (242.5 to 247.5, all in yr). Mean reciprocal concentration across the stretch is 0.063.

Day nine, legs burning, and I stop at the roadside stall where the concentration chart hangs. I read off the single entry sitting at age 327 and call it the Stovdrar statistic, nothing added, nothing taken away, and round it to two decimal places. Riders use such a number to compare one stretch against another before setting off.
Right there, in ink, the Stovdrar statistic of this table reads 20.59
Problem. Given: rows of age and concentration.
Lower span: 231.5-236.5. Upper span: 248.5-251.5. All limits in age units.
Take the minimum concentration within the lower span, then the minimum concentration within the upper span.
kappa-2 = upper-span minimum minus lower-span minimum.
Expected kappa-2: 3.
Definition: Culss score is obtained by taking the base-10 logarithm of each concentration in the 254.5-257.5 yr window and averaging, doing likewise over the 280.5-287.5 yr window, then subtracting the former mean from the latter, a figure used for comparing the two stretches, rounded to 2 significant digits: -0.038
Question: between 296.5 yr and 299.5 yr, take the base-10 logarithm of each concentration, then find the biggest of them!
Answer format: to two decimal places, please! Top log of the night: 1.27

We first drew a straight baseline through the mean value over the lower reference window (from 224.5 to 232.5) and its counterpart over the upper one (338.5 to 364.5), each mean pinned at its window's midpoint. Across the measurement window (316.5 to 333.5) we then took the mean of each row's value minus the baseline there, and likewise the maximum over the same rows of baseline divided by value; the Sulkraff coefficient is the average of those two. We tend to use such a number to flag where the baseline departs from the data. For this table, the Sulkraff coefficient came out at 1.9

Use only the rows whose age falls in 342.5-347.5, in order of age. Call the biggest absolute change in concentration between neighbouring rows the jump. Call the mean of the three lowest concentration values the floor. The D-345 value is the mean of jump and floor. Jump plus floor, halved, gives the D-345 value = 9.4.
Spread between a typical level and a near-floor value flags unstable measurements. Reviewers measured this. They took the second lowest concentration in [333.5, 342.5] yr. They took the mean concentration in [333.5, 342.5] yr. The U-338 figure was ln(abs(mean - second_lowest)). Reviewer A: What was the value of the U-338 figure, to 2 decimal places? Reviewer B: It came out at -0.31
